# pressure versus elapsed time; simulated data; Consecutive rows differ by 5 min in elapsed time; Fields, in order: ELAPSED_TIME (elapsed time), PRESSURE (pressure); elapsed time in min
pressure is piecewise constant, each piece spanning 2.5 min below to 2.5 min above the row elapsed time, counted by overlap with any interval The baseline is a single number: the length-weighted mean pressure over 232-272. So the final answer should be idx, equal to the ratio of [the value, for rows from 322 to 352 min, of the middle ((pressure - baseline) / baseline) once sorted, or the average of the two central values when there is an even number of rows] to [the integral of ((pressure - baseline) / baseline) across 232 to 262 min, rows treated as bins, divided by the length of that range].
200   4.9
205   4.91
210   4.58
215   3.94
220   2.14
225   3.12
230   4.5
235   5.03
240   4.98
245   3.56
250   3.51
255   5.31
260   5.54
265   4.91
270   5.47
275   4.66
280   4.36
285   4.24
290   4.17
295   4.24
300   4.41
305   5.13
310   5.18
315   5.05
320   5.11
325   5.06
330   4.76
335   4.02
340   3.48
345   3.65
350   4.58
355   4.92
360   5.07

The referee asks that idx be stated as 3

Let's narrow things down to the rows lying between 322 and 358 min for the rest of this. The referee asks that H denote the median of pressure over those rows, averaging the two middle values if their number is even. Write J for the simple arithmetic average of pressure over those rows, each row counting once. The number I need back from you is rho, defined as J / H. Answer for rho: 0.95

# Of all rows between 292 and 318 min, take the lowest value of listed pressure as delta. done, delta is 4.24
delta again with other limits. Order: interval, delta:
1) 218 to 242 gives 2.14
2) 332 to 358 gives 3.48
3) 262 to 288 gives 4.24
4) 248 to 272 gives 3.51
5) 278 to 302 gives 4.17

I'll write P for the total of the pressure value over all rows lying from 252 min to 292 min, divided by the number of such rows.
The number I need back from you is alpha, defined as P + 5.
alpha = 9.8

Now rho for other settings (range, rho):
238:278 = 0.96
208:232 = 0.93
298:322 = 0.97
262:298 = 1.05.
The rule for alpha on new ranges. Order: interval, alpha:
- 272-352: 9.5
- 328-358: 9.2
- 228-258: 9.5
